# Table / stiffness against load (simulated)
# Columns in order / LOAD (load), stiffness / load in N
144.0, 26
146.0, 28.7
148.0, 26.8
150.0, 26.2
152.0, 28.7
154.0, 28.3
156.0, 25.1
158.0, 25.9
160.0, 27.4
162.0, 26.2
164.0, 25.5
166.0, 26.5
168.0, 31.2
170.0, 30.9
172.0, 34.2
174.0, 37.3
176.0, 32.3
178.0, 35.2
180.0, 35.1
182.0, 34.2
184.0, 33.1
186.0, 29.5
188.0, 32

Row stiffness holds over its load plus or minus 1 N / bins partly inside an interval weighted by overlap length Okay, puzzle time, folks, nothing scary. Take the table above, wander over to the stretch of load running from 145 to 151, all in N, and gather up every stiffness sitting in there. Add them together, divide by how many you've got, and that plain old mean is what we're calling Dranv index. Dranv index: 27.2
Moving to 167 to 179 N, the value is 33.5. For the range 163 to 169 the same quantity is 27.7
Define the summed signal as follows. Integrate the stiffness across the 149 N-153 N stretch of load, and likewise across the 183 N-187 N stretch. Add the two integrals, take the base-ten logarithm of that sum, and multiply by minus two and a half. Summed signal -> -5.93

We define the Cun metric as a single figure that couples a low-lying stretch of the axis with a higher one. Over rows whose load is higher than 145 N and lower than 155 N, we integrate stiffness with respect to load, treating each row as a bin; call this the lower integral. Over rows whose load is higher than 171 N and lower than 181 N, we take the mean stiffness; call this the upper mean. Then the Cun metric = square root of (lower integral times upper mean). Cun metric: 98.3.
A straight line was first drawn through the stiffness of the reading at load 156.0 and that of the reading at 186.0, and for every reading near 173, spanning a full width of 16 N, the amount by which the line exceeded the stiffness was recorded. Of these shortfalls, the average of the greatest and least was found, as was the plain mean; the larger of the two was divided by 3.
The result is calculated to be -1.6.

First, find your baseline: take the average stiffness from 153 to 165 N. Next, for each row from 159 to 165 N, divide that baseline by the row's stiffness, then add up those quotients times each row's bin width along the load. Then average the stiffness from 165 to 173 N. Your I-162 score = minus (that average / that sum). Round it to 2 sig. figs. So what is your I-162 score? -5.1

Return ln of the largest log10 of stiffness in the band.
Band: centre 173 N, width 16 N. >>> 0.45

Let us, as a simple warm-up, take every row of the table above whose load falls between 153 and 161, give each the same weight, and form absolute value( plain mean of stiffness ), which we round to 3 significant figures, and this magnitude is 26.7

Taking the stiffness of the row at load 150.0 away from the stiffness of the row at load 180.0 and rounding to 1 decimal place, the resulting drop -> 8.9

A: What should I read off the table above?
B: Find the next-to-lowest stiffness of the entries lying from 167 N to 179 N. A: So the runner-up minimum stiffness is 31.2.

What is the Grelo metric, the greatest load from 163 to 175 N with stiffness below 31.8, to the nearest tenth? 170.0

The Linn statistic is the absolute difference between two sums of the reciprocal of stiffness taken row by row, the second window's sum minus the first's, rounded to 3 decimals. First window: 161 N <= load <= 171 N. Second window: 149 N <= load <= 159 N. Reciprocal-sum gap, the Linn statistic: 0.007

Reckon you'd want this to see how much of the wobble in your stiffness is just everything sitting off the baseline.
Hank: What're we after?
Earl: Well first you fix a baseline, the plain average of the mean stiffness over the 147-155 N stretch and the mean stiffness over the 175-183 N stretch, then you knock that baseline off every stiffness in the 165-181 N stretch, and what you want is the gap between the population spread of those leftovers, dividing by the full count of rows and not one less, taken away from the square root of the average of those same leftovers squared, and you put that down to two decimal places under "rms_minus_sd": 0.57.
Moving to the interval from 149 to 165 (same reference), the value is 3.13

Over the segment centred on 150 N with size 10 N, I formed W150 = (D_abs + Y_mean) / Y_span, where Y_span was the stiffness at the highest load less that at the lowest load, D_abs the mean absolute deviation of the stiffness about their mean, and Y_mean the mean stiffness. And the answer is -72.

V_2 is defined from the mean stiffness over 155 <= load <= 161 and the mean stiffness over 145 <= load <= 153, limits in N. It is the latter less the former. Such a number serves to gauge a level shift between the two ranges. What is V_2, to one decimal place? 1.5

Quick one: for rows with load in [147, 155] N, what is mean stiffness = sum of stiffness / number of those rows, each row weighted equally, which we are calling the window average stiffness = 27.5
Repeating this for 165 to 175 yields 32.0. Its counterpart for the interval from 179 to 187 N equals 33.0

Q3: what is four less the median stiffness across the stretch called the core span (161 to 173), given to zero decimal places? -25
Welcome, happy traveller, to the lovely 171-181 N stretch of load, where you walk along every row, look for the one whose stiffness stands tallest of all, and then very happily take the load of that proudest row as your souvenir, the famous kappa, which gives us 174.0 N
